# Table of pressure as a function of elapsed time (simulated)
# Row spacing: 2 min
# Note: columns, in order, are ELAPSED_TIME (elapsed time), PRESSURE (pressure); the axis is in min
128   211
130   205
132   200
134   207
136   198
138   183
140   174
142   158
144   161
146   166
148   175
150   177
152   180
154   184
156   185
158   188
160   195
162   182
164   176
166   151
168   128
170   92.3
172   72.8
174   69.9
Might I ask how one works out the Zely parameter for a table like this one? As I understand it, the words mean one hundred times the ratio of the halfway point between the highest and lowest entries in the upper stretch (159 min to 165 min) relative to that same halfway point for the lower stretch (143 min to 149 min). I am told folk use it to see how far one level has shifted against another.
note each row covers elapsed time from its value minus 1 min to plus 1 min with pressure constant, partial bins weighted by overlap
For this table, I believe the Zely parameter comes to 110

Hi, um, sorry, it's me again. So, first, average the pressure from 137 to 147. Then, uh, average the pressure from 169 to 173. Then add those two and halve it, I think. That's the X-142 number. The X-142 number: 125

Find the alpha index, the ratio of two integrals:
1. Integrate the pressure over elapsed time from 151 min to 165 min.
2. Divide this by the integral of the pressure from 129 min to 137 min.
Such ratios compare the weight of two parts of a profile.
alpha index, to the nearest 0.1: 1.6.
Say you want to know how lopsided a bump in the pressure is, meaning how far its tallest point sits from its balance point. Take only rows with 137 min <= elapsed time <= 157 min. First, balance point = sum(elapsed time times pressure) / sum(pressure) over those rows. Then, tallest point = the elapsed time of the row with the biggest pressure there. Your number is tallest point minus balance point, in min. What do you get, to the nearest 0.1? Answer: 8.9 min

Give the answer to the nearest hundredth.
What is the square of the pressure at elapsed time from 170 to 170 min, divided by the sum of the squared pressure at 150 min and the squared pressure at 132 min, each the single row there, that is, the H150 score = 0.12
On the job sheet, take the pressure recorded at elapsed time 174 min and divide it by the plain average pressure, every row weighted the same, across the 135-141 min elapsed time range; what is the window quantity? 0.38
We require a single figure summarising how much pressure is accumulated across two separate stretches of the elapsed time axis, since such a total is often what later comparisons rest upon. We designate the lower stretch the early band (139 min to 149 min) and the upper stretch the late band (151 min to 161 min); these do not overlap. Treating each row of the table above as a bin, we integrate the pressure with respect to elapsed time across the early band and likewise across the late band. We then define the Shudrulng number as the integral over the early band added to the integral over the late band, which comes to 3532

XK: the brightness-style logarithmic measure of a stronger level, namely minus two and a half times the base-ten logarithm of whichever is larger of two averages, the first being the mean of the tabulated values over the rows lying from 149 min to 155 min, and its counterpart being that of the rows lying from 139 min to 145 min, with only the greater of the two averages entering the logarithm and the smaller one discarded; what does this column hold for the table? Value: -5.64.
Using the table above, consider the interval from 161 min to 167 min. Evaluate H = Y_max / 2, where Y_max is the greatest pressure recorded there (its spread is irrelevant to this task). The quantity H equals 91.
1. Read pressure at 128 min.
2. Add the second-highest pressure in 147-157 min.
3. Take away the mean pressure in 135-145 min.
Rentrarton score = 220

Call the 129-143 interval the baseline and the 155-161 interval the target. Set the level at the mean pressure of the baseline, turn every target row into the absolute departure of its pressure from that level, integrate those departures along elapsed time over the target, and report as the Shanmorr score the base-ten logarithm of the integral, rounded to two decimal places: 1.35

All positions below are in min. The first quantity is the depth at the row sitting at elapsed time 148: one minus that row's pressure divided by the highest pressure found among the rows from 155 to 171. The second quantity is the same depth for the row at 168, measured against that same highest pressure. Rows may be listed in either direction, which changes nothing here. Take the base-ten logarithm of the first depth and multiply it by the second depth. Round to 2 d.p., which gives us -0.34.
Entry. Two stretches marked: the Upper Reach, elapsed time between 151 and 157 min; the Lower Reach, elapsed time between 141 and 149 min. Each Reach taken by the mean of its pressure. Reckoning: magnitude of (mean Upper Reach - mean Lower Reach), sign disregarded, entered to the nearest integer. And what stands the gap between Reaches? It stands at 18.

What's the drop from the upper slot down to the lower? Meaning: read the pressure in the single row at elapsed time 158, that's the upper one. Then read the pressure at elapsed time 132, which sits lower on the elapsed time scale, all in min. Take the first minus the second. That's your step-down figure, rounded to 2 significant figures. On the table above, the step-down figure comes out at -12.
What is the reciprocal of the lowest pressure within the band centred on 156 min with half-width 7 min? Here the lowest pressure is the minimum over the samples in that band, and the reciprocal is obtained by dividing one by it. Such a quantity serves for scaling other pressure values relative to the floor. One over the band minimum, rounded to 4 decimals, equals 0.0056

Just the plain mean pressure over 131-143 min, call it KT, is 187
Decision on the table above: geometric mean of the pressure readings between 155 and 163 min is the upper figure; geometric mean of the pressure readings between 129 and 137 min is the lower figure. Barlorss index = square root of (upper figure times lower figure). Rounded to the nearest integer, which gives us 195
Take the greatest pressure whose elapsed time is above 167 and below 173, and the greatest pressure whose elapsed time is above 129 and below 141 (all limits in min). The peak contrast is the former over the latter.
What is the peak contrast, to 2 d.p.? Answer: 0.62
